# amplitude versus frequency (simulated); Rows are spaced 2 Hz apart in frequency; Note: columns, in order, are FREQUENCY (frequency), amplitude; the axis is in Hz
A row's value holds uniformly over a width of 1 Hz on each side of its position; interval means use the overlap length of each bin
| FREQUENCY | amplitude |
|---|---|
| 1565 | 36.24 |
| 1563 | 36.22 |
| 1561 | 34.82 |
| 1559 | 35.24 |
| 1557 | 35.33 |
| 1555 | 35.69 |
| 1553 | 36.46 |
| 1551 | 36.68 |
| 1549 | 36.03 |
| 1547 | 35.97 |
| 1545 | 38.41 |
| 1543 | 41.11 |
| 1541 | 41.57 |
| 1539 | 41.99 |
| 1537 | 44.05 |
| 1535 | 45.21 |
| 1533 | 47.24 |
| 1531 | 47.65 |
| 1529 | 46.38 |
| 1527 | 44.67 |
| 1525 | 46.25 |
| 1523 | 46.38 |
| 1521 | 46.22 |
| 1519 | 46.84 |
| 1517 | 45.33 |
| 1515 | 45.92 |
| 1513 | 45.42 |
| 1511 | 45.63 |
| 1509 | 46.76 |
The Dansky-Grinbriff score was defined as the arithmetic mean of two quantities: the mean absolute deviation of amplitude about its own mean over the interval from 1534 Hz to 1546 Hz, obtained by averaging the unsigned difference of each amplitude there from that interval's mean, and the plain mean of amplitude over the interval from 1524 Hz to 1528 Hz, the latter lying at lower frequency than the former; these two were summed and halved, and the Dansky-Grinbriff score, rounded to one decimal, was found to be 23.6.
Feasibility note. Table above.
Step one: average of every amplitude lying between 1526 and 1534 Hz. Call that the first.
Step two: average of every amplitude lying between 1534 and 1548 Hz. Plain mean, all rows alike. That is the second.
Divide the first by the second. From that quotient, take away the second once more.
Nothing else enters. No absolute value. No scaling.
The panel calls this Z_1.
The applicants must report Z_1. -40.1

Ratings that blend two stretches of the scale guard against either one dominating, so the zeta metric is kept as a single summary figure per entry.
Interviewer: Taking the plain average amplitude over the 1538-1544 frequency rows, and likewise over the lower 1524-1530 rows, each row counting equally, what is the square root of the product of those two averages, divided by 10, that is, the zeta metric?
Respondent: 4.36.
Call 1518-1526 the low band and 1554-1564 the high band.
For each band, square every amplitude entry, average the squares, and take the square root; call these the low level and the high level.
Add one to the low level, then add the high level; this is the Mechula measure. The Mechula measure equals 82.9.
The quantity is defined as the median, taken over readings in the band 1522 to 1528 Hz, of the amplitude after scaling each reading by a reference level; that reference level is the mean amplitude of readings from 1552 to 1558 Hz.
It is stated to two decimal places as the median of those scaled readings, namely 1.29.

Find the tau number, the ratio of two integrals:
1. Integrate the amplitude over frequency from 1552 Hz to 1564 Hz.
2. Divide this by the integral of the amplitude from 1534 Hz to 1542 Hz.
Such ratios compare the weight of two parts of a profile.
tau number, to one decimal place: 1.2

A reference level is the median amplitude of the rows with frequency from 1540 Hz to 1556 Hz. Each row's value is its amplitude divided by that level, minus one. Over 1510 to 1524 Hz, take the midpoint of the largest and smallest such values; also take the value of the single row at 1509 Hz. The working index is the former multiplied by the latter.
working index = 0.072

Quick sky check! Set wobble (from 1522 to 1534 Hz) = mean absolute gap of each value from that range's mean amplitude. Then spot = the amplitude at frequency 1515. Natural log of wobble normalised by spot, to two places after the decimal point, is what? -4.22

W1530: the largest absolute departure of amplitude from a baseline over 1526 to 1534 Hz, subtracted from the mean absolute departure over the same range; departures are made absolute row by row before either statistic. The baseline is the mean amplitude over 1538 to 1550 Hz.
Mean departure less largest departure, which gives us -1.2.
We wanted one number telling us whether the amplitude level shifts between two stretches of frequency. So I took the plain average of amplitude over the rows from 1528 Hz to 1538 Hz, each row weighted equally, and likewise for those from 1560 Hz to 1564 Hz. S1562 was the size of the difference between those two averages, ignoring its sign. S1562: 11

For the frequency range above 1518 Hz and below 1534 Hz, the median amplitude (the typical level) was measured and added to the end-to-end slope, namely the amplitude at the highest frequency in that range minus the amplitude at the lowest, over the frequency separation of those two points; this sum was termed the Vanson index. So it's 46.4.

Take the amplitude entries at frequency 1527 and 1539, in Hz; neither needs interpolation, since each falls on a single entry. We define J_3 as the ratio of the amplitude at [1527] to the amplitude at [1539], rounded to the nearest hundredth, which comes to 1.06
